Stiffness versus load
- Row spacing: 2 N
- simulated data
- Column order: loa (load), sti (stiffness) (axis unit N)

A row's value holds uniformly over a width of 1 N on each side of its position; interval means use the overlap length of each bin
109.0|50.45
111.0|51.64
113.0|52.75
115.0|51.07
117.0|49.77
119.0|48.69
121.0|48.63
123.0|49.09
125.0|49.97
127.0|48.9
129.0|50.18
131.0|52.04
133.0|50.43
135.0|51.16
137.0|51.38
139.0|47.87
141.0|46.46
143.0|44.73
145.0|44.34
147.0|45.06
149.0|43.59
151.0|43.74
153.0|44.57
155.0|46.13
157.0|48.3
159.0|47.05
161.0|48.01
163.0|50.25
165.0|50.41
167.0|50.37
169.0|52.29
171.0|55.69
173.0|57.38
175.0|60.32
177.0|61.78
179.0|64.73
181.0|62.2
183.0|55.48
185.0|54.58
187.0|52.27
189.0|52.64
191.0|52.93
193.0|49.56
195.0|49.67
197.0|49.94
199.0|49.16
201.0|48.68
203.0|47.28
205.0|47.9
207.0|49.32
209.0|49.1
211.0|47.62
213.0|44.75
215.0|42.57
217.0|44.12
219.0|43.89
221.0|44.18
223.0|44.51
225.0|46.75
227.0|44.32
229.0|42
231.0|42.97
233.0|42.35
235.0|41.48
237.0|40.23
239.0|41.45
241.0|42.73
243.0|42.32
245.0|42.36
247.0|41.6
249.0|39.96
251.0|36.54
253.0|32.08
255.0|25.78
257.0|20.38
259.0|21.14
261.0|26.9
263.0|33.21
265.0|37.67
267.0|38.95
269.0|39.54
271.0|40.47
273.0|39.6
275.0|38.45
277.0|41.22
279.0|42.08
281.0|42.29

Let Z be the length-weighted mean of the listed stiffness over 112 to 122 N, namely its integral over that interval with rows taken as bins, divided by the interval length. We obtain 50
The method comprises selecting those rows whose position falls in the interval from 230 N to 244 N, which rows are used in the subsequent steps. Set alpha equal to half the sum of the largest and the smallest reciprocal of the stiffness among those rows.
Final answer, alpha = 0.024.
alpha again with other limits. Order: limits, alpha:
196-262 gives 0.035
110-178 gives 0.020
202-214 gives 0.021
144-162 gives 0.022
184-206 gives 0.020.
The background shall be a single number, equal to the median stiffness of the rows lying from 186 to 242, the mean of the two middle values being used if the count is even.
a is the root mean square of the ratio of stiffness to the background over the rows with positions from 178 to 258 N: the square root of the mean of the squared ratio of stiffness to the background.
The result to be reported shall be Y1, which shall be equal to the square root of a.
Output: 1.00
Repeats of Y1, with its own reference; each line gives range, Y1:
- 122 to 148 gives 1.03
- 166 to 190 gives 1.11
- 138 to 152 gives 0.99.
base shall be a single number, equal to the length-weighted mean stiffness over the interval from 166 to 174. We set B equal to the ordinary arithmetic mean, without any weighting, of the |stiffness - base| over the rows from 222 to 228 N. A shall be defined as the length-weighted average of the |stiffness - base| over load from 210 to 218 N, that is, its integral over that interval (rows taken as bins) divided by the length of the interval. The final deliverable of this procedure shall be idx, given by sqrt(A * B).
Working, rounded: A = 9.2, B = 8.7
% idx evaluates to 9.0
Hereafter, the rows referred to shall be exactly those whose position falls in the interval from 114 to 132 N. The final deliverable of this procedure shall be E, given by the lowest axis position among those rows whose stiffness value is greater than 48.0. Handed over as 115.0 N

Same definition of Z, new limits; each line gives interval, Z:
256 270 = 31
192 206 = 49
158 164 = 48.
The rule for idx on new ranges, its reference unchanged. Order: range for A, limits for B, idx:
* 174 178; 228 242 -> 9.3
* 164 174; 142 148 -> 5.1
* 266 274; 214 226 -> 11.7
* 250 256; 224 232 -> 14.9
